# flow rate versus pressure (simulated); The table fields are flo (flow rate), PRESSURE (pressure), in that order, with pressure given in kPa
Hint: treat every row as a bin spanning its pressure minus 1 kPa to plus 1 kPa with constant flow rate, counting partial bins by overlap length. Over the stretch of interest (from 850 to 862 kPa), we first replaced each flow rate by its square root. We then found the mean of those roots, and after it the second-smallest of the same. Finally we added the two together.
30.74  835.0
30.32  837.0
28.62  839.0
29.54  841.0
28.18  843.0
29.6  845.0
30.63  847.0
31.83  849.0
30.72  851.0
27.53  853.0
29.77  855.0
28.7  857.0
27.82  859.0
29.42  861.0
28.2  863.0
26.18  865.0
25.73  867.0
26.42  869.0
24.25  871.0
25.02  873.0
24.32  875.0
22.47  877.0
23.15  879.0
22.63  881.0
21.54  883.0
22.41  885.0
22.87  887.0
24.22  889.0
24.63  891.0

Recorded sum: 10.7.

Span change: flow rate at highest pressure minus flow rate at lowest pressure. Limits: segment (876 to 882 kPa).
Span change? 0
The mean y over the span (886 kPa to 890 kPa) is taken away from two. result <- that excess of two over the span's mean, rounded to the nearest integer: -22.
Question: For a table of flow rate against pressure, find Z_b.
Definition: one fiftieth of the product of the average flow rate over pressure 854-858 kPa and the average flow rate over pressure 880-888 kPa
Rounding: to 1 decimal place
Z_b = 13.1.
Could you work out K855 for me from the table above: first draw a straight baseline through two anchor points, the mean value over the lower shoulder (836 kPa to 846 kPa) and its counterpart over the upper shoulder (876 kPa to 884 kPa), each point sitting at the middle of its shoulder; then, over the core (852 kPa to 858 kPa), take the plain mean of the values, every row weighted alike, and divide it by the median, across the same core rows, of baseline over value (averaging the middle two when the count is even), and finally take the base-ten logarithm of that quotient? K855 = 1.49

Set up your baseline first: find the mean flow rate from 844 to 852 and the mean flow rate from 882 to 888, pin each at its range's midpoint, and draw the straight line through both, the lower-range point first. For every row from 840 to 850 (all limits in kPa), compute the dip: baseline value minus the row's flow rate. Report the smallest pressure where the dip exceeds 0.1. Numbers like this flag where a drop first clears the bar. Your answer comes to 841.0 kPa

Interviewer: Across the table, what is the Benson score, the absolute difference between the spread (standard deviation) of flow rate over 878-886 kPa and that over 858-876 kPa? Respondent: 1.1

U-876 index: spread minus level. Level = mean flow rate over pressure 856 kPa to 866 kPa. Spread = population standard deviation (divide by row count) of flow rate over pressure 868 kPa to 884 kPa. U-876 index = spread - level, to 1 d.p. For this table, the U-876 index -26.6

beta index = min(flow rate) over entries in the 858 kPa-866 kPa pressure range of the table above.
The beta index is 26.18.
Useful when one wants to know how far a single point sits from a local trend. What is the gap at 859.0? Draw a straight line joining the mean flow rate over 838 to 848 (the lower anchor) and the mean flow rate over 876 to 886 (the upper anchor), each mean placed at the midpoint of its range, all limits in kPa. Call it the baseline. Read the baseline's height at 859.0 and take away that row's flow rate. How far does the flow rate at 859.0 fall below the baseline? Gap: -1.4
